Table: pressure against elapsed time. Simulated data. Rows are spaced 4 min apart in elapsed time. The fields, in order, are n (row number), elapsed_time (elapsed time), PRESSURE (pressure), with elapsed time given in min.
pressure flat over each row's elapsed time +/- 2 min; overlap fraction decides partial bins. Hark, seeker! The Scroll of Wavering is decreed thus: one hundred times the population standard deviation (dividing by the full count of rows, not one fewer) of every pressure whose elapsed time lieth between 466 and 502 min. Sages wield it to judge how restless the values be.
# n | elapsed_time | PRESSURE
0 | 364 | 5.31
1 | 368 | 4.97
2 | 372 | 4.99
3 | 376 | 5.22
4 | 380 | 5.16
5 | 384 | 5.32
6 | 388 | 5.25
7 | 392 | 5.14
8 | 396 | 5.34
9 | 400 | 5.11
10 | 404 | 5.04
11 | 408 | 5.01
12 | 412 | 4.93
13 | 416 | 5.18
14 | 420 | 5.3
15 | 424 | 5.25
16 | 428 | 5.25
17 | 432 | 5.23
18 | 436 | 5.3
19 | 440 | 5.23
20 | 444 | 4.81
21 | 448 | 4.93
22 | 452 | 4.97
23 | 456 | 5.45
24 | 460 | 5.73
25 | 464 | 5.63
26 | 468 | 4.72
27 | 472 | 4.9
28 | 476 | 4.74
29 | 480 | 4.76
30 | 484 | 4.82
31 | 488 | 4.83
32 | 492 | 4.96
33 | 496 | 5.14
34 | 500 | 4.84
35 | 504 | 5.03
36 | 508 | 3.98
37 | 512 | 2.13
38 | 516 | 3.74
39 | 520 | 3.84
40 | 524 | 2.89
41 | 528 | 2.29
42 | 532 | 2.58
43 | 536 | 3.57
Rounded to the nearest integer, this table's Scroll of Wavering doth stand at 12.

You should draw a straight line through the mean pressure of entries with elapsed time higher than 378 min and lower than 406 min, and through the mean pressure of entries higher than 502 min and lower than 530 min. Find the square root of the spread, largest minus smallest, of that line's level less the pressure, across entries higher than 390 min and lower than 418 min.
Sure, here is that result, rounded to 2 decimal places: 0.62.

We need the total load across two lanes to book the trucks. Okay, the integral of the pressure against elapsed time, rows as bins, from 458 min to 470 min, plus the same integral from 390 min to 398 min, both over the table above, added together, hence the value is 106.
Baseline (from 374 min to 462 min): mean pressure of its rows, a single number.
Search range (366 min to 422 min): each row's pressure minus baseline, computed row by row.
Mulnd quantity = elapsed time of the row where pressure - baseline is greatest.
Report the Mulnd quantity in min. 396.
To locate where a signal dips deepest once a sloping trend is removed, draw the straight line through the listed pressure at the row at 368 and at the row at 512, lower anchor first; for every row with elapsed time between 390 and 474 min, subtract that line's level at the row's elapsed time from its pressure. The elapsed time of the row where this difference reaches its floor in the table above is 392 min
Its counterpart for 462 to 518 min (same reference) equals 512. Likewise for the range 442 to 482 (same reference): 444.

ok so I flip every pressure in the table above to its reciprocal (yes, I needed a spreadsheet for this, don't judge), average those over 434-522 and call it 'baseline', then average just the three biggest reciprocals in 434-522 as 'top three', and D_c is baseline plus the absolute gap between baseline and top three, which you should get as 0.332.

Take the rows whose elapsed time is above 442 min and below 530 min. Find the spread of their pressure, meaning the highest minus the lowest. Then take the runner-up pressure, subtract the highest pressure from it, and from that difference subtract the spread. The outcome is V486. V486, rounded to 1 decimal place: -3.7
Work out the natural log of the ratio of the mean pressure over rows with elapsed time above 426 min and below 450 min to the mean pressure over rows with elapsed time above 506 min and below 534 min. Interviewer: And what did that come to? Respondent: 0.51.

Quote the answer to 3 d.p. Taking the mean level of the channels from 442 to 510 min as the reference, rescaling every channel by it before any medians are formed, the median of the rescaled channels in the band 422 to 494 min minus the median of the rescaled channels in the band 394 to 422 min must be -0.029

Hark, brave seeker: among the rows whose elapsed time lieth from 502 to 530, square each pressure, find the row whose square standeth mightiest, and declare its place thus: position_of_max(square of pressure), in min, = 504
